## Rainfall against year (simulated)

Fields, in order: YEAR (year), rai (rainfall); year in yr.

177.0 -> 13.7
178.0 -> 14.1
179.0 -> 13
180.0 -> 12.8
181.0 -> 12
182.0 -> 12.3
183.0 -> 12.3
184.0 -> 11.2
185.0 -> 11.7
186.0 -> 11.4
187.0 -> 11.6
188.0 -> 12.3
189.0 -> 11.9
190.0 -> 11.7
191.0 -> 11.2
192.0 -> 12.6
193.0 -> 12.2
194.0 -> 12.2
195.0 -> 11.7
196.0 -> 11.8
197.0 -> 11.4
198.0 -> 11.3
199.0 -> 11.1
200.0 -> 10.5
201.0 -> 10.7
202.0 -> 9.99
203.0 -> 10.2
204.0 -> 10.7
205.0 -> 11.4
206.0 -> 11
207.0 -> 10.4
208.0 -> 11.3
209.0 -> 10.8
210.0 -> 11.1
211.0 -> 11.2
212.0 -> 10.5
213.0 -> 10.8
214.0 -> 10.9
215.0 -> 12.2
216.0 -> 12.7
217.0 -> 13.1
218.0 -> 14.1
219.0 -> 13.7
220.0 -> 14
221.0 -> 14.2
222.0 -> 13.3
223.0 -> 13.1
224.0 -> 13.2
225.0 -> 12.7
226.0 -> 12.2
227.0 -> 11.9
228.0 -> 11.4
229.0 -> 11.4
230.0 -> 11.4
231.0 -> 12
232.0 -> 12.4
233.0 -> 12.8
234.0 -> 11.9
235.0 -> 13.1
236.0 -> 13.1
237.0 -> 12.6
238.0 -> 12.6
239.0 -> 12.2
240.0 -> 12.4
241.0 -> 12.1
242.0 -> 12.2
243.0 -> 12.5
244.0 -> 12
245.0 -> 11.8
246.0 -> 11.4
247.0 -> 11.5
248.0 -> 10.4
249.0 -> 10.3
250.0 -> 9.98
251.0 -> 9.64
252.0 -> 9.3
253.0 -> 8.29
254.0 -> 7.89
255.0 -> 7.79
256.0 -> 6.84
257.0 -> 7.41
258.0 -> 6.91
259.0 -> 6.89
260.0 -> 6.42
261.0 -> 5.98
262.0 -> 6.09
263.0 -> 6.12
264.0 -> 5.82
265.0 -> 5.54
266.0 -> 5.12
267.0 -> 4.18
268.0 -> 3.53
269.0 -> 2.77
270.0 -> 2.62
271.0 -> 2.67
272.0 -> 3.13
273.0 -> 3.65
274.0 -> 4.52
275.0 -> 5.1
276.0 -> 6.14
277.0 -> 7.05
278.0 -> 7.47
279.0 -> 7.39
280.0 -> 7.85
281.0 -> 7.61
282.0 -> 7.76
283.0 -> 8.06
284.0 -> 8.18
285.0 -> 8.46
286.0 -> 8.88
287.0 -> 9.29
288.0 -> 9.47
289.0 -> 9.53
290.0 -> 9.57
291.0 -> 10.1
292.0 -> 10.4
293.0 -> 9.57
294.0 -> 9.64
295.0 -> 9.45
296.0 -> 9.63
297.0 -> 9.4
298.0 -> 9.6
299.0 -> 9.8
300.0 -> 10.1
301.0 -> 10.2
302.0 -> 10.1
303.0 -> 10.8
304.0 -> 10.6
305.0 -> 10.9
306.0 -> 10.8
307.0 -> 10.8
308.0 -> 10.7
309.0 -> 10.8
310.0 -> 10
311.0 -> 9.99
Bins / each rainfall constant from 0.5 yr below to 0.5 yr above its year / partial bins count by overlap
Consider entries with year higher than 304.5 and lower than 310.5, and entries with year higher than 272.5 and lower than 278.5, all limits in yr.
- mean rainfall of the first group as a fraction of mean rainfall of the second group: 1.89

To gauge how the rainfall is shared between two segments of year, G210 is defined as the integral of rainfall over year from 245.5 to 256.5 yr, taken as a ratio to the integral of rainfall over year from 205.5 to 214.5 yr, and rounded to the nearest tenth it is 1.1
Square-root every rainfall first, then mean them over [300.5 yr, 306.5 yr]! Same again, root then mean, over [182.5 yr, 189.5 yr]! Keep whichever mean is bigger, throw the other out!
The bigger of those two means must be 3.43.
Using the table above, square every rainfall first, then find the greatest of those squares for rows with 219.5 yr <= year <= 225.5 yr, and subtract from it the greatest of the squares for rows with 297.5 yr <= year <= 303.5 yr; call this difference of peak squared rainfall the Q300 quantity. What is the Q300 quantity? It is 85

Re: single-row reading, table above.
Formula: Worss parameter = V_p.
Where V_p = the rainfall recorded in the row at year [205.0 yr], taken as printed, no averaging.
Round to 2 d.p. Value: 11.40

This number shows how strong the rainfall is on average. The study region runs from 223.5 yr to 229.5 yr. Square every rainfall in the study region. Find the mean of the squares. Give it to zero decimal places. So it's 148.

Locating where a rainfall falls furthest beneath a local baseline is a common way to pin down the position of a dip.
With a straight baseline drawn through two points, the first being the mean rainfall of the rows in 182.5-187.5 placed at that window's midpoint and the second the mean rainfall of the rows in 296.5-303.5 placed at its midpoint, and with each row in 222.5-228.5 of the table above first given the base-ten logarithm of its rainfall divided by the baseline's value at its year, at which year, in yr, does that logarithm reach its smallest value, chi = 228.0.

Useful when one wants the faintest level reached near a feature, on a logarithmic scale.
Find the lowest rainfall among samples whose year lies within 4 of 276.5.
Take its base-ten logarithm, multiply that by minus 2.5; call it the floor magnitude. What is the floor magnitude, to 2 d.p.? -1.41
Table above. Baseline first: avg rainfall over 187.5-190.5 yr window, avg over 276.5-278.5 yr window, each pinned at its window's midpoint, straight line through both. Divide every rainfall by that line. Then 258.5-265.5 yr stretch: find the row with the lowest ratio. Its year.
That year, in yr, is 265.0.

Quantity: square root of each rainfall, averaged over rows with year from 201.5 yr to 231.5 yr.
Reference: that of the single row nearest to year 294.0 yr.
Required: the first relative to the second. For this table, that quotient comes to 1.11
